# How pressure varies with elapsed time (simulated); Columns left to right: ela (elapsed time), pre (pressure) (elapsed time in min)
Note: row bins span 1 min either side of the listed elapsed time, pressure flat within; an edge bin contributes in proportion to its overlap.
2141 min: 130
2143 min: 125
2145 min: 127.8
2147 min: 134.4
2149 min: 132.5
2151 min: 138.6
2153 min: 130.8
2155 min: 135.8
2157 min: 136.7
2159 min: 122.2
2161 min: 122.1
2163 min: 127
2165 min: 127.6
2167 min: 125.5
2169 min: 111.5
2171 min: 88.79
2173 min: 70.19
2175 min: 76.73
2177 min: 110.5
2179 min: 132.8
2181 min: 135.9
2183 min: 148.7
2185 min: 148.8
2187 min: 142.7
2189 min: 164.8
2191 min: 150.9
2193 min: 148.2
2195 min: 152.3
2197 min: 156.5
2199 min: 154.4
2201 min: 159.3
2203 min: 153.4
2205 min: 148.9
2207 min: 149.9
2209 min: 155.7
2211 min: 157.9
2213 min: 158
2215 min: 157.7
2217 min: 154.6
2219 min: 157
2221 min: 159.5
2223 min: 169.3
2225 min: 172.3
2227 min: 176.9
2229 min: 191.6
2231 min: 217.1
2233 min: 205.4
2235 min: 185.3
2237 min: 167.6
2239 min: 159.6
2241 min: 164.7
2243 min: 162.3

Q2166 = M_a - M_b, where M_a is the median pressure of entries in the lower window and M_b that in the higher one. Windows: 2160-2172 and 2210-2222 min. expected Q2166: -34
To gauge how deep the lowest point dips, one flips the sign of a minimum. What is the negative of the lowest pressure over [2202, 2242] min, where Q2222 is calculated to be -149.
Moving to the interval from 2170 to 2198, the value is -70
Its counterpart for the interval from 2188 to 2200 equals -148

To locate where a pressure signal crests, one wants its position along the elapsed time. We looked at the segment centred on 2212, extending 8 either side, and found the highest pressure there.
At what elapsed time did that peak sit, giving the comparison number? 2213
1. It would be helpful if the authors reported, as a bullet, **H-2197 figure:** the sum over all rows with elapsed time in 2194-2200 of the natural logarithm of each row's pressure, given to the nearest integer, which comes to 15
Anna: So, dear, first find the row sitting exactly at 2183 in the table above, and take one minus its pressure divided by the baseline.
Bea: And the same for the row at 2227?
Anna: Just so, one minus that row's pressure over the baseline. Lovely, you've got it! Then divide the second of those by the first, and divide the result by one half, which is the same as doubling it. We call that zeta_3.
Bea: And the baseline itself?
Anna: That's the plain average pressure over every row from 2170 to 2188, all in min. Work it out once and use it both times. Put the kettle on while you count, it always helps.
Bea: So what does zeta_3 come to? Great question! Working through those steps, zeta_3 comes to 3.8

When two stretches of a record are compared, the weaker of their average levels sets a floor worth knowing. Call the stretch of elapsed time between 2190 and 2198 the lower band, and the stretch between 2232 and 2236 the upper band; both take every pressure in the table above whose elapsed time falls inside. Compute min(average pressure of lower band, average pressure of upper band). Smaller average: 152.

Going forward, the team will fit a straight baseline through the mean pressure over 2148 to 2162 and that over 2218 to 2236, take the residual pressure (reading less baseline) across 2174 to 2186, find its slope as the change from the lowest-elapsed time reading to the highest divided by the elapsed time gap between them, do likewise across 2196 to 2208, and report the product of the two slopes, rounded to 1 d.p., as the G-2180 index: -8.8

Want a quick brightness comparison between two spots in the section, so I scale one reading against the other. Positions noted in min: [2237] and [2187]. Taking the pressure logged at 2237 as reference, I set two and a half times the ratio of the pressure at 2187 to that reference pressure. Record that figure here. 2.1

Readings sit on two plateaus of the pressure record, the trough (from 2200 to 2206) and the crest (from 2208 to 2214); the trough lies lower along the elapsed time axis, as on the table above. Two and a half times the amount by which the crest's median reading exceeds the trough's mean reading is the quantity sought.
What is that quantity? 10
